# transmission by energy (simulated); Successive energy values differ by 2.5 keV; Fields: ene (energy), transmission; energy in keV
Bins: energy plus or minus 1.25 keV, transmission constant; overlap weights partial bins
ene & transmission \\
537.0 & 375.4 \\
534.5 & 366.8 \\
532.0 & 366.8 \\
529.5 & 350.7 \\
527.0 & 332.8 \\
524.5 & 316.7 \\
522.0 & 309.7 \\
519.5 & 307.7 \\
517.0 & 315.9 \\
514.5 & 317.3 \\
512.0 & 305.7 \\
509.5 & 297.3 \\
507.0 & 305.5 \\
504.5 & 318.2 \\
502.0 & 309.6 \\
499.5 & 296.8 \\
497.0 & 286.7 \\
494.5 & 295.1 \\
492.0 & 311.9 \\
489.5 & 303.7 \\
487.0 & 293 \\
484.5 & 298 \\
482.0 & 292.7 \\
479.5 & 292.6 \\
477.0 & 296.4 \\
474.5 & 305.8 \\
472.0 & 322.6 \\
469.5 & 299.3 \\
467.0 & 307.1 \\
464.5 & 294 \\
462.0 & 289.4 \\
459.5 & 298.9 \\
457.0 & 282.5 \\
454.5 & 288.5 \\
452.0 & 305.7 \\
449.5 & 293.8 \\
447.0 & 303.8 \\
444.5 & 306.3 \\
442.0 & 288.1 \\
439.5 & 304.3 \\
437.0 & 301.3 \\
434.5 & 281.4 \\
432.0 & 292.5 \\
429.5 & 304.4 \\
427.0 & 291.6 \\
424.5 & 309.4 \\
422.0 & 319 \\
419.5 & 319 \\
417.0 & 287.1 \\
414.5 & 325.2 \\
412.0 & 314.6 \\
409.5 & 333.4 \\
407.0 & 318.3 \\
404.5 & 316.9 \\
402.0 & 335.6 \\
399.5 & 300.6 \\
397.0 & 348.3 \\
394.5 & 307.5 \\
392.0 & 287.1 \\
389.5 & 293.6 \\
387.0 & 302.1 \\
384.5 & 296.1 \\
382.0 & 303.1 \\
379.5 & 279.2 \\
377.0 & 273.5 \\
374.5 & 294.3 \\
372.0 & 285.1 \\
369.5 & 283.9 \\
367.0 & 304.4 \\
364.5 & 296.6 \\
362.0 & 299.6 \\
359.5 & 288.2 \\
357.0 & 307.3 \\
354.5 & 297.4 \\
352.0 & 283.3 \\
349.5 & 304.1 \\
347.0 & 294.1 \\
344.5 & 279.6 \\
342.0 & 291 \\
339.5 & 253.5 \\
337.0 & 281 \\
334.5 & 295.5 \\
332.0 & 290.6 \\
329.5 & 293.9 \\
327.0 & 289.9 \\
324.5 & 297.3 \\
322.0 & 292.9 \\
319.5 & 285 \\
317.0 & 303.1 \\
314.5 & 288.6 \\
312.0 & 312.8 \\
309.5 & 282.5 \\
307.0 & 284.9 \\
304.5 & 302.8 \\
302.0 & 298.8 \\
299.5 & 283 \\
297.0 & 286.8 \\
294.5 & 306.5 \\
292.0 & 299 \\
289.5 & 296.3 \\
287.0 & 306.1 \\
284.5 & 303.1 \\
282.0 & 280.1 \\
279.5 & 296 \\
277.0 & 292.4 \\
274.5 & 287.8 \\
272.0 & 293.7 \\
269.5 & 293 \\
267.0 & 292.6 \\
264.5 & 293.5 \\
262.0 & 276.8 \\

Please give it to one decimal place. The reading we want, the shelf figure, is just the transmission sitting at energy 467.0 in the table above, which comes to 307.1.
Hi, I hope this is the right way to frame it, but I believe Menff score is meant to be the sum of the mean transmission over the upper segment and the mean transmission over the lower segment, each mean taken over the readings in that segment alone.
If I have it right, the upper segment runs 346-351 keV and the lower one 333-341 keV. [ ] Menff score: 576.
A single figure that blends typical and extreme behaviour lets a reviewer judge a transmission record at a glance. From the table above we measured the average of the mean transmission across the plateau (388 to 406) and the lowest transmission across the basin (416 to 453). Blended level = 297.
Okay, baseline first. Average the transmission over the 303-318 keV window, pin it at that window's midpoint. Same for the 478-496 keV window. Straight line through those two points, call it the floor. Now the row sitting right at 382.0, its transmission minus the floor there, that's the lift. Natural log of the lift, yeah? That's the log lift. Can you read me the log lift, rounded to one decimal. 1.9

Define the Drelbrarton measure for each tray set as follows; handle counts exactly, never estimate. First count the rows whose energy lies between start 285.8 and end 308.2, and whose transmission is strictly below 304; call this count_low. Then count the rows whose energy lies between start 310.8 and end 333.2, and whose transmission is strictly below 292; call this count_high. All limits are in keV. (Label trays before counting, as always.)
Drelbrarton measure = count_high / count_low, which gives 0.57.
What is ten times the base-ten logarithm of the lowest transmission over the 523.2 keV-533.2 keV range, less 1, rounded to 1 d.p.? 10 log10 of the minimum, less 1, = 24.0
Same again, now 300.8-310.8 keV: 23.5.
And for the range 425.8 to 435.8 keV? 23.5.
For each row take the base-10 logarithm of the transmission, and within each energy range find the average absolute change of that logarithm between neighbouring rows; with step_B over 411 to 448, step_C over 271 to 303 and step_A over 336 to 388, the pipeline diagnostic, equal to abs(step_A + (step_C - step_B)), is 0.015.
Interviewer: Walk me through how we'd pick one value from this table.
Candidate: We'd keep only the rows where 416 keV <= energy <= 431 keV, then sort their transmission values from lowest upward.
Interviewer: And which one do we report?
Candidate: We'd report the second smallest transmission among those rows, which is 291.6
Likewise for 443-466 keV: 288.5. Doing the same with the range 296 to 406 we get 273.5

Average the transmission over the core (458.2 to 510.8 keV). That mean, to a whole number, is 301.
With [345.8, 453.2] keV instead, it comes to 302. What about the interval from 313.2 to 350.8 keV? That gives 289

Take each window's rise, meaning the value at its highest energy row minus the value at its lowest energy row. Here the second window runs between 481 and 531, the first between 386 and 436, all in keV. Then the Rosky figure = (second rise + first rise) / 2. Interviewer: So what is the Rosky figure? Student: 19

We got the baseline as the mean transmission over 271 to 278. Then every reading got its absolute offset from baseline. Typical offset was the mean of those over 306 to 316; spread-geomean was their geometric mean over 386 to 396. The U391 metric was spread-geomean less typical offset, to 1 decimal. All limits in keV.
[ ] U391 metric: -3.4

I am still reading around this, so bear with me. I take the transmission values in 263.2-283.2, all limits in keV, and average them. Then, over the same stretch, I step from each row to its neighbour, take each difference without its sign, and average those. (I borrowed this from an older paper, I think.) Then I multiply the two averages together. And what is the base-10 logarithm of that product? 3.12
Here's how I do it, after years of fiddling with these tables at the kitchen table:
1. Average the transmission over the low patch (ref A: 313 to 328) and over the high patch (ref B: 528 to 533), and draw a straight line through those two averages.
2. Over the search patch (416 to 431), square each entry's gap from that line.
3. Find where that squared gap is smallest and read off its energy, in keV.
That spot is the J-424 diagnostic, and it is 419.5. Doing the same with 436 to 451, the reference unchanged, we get 444.5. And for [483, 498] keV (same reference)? 492.0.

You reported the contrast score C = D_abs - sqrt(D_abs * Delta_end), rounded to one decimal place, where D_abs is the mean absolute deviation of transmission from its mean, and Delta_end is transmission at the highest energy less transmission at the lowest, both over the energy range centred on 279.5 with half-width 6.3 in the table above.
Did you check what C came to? -3.5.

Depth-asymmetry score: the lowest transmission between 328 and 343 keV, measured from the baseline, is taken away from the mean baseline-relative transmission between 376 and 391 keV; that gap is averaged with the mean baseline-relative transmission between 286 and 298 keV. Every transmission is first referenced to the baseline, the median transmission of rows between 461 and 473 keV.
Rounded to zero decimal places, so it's 19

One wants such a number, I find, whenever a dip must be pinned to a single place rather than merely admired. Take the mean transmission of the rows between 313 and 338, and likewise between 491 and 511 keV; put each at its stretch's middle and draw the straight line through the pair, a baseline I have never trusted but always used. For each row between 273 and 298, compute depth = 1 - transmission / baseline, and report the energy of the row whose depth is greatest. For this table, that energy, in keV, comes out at 282.0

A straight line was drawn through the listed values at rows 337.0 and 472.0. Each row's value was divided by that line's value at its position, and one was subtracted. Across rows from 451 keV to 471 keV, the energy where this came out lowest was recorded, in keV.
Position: 457.0 keV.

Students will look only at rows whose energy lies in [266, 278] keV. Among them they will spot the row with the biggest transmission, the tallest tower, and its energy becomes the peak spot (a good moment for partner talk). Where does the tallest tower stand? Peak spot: 272.0 keV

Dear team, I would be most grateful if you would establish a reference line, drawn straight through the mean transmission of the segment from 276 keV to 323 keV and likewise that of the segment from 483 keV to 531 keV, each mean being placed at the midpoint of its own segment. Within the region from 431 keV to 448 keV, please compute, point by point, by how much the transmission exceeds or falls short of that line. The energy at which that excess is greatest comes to 444.5 keV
